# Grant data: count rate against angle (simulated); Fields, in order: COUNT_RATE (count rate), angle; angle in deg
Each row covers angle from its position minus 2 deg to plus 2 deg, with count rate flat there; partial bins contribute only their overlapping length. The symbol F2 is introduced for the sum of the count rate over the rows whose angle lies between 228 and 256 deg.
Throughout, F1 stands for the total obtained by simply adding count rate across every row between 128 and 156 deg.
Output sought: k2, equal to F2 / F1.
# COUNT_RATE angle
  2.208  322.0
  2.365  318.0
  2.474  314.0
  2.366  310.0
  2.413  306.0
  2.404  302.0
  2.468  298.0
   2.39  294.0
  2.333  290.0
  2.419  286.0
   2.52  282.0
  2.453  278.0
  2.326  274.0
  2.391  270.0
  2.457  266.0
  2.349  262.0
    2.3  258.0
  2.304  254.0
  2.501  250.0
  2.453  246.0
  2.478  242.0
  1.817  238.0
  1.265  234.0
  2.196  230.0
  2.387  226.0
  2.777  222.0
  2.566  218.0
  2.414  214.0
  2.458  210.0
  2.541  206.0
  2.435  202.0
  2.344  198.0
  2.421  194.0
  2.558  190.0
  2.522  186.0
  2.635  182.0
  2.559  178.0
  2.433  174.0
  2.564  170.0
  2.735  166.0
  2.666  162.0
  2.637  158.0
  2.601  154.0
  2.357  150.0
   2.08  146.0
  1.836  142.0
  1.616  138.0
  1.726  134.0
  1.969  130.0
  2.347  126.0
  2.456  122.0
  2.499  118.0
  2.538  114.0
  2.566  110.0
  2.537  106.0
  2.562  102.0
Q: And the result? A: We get 1.06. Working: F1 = 14.2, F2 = 15.0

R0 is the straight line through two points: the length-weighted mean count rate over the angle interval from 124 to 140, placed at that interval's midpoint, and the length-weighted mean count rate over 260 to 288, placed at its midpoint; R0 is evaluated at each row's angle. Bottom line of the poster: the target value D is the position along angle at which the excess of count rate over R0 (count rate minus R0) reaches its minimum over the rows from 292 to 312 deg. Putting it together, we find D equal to 310.0 deg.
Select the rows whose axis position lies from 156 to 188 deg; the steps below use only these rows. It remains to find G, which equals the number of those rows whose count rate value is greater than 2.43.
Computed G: 8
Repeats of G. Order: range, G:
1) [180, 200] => 3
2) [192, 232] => 5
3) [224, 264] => 3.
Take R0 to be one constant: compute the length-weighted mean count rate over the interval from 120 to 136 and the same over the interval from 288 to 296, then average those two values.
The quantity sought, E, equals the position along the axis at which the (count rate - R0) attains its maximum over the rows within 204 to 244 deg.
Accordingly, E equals 222.0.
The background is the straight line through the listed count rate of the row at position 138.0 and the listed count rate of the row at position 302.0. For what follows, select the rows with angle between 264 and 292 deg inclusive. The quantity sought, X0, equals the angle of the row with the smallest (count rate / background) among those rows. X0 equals 290.0 deg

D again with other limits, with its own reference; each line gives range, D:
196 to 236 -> 234.0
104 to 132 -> 130.0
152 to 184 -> 174.0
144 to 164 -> 146.0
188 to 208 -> 198.0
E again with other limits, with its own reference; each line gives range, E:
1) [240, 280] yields 250.0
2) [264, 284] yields 282.0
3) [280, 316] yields 282.0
